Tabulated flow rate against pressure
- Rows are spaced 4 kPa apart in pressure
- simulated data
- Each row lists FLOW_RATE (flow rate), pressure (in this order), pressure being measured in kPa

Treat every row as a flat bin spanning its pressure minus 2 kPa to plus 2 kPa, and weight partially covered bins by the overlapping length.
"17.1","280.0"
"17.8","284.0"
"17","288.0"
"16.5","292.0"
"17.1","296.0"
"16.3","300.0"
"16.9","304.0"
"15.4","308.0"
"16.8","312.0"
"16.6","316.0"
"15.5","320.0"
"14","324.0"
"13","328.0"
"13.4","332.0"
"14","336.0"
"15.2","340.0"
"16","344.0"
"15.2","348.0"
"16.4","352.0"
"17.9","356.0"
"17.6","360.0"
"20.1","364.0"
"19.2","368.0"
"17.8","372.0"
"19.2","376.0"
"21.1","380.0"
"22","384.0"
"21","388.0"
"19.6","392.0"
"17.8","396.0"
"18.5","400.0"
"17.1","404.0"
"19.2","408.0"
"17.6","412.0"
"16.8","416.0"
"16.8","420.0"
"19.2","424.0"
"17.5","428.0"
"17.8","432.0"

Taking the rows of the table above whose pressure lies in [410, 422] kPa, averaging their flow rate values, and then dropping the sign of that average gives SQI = 17.1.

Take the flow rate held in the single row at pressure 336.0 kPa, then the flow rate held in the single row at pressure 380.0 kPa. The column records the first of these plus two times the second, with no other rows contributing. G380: 56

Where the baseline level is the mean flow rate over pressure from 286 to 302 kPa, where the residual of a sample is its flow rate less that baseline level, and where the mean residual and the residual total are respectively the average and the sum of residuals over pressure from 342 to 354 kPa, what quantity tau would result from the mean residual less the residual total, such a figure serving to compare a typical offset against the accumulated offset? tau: 1.7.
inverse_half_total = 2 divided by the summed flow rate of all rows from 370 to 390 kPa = 0.0198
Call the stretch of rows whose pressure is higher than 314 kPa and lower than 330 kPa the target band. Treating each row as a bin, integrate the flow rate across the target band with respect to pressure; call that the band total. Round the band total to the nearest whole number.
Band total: 236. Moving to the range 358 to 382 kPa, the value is 460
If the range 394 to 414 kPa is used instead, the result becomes 361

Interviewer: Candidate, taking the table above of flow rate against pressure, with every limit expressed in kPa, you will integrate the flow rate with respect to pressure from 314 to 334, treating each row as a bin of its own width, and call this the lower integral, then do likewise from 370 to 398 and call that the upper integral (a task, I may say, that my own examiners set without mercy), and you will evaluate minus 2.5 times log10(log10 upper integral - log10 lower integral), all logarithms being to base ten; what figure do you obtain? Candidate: 1.4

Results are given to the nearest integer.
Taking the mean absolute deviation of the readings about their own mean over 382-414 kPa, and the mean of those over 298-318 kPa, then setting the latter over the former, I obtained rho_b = 12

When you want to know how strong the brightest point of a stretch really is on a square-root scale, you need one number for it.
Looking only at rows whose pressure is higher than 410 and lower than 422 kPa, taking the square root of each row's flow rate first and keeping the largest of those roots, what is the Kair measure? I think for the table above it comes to 4.20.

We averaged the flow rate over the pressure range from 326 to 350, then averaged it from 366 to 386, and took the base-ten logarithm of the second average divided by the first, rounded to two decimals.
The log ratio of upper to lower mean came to 0.14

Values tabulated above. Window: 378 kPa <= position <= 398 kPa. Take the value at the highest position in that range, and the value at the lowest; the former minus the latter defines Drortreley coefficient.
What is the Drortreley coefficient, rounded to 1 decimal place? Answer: -3.3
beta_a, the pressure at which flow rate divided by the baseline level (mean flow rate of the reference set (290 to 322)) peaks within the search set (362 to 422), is 384.0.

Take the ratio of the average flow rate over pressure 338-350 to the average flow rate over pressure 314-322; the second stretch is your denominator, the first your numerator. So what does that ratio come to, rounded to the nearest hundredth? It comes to 0.96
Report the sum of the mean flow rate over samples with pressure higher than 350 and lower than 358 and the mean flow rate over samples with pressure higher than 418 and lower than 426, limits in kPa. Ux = 35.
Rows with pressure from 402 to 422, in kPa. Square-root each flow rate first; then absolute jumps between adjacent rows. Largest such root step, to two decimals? 0.25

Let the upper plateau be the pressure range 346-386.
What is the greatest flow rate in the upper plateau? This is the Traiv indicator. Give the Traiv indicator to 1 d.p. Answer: 22.0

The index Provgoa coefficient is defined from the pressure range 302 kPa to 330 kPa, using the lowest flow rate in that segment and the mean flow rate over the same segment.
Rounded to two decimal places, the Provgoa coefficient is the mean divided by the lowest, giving 1.19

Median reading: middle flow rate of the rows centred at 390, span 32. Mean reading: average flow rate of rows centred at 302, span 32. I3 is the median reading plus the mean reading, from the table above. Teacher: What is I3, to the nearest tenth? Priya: 36.0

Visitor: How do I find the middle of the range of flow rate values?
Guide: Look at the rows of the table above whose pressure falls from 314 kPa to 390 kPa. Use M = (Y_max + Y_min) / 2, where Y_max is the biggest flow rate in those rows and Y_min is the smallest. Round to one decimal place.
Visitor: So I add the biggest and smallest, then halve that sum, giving 17.5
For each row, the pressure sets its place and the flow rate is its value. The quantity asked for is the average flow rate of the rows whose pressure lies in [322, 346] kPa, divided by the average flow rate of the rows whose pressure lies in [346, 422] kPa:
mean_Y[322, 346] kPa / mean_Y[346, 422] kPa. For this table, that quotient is 0.77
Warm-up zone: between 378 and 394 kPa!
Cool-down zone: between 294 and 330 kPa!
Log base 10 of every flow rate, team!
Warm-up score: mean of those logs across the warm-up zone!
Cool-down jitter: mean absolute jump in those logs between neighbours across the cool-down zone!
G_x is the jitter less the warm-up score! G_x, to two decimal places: -1.29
